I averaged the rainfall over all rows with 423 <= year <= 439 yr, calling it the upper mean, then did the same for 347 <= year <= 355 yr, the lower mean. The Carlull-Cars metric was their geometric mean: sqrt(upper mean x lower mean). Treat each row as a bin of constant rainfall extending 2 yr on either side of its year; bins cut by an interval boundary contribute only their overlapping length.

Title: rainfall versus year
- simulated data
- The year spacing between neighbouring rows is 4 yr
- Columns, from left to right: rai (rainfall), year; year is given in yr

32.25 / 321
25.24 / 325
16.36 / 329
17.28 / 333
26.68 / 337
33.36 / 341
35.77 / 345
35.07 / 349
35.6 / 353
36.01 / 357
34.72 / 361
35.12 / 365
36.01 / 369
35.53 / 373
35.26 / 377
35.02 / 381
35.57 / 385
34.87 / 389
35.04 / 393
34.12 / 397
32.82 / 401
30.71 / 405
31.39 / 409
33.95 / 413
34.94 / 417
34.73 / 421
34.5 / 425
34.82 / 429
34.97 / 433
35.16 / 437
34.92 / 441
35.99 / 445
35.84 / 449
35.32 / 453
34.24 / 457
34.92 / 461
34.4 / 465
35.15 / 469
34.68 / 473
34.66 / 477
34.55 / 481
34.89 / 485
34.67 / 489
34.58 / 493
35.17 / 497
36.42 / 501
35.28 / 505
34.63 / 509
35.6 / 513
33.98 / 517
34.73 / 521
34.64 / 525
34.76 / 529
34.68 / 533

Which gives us 35.1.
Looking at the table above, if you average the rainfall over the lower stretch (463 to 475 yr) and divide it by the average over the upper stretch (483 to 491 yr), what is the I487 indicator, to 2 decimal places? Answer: 1.00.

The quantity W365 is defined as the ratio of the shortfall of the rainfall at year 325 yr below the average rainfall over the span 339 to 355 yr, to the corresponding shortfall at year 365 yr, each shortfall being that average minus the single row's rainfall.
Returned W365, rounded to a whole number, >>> -57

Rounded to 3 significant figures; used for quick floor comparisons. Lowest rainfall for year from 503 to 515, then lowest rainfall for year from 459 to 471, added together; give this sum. 69.0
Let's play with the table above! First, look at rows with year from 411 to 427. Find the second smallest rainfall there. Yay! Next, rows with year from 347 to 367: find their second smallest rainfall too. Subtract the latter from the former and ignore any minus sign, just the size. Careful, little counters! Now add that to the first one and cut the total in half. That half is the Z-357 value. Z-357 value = 17.5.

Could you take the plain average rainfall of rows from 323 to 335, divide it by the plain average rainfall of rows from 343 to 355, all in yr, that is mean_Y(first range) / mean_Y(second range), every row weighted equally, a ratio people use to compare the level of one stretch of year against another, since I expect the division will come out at 0.55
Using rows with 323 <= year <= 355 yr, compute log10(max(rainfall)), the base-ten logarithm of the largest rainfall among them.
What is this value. 1.55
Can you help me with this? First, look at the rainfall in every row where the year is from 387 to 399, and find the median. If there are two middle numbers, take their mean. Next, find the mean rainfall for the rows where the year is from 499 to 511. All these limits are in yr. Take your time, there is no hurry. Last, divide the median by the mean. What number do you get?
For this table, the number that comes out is 0.98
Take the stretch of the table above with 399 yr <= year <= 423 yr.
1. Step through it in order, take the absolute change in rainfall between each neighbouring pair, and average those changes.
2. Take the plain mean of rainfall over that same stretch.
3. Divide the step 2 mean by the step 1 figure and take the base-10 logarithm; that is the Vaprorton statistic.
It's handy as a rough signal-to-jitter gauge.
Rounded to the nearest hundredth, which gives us 1.40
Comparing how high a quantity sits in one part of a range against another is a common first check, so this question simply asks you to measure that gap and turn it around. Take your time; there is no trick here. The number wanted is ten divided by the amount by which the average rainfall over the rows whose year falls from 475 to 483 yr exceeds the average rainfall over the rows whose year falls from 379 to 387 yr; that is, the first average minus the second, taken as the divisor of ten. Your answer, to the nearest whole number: -14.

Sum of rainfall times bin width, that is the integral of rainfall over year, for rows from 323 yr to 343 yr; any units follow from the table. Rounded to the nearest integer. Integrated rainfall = 476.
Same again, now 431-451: 708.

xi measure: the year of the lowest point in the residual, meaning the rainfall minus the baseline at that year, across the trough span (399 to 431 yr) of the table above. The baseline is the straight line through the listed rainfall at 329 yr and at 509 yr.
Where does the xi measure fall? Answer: 405 yr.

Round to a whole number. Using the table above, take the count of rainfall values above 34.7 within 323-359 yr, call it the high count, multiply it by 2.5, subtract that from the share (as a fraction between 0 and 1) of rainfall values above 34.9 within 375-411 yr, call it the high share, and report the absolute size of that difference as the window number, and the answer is 10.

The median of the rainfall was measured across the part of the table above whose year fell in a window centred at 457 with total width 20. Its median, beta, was 34.9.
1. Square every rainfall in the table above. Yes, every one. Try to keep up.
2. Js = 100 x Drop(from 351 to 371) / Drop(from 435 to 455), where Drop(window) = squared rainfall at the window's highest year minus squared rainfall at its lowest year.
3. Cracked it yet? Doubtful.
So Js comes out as 260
